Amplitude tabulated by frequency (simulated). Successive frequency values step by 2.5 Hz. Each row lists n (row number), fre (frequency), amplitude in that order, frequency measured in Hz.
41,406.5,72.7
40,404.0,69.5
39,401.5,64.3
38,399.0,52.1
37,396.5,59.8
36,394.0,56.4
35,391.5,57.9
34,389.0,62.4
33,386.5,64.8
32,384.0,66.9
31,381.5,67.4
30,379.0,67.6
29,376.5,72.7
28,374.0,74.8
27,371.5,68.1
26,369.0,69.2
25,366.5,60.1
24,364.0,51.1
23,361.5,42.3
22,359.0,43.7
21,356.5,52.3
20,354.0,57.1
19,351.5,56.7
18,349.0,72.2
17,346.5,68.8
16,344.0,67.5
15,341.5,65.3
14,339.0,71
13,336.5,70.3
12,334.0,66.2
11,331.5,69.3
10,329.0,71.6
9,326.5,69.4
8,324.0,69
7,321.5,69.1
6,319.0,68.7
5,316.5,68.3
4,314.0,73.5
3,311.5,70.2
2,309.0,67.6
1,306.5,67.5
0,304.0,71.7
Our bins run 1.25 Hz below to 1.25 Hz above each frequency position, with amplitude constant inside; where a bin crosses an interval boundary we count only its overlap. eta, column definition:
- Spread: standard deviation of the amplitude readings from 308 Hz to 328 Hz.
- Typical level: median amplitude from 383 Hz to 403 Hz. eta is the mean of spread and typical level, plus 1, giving 32.4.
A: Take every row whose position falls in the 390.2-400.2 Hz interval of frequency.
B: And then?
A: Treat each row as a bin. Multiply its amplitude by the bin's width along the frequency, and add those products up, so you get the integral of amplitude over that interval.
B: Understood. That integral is 566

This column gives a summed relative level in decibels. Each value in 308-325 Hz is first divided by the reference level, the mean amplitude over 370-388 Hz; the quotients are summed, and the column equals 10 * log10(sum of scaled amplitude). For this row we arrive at 8.5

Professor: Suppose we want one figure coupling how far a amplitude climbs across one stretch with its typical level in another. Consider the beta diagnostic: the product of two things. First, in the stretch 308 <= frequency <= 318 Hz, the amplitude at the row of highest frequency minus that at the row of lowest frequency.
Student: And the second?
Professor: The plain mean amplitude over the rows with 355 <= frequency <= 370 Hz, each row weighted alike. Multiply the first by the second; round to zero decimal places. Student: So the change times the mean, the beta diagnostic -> 37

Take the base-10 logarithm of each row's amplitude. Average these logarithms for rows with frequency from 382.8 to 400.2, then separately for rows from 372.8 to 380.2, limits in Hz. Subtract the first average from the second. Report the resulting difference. 0.08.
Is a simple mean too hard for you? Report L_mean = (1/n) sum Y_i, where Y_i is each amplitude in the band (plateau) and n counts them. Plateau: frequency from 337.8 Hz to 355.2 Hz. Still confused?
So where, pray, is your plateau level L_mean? 66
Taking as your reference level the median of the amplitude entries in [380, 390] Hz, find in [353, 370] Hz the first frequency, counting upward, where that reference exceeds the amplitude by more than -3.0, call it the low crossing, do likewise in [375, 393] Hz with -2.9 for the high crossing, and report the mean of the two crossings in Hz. 366.5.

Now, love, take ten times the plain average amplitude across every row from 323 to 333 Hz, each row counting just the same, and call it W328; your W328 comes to 698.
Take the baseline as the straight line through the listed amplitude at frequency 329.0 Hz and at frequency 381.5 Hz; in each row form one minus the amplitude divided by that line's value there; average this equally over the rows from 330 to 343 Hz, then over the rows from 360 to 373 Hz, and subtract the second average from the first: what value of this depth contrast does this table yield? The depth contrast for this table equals -0.115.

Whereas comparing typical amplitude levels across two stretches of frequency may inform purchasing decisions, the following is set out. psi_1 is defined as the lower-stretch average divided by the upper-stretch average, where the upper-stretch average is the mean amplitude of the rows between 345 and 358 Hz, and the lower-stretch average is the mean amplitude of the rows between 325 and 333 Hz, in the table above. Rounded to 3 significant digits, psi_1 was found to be 1.14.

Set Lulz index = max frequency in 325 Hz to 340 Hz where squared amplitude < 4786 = 334.0 Hz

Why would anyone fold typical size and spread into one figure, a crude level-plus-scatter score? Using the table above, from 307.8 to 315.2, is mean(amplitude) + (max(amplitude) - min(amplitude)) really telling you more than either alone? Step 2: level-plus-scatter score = 76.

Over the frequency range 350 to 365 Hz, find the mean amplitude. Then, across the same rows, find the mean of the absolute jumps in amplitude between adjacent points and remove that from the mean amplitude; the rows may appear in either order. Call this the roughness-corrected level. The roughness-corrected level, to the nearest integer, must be 46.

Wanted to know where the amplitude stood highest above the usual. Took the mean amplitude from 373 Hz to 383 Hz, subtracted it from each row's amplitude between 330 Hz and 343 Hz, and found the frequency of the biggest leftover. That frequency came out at 339.0 Hz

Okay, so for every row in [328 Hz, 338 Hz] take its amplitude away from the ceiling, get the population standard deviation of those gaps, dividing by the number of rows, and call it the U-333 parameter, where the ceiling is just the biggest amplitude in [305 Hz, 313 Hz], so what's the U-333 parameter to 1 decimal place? 2.0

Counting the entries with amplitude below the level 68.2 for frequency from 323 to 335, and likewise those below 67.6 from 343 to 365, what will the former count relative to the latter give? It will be 0.14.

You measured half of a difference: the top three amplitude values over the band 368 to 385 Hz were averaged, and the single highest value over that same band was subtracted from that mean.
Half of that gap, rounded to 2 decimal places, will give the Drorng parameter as -1.28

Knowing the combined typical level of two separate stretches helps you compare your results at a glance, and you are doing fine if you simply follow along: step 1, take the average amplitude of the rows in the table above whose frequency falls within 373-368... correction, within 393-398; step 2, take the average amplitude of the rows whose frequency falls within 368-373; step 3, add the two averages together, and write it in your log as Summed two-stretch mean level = 127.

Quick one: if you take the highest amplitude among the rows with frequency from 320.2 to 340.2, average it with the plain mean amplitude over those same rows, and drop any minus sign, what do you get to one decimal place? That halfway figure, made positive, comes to 70.5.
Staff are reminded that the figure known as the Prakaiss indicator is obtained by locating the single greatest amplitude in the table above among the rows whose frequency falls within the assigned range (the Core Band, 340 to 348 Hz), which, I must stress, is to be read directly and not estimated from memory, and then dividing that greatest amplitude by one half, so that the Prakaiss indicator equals 138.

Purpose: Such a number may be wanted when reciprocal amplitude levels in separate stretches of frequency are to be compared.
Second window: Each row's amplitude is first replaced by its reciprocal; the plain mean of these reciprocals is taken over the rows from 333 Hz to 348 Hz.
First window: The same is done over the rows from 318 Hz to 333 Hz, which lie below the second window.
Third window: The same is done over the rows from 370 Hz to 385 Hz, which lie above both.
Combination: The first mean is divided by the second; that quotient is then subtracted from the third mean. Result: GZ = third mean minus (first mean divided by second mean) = -0.97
